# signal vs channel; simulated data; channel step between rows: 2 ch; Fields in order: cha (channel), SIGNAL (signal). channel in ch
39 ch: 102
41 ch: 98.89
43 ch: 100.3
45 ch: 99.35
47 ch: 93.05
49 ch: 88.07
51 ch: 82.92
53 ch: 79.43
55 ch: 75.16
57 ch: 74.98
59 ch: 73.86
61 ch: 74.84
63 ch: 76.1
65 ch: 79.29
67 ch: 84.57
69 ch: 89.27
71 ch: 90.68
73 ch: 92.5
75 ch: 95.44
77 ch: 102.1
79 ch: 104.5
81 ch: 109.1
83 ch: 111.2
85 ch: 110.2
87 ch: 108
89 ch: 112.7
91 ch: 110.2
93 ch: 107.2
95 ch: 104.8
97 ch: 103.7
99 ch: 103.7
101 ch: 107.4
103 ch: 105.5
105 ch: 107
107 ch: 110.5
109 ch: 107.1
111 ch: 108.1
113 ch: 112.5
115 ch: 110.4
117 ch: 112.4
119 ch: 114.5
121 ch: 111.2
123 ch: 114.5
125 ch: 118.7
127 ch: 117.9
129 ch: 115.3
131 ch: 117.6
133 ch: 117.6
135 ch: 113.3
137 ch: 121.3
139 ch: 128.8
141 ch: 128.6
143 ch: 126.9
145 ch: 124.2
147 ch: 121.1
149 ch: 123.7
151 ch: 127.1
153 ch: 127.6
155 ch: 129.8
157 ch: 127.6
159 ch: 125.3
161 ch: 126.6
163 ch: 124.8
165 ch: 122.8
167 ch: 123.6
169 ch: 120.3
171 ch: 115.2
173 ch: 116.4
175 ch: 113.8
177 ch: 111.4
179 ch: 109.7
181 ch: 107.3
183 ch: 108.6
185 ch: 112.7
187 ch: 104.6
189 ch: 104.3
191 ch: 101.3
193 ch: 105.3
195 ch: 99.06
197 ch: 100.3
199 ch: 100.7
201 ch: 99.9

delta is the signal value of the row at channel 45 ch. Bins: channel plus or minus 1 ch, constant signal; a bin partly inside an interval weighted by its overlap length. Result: 99.35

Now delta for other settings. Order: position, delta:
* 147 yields 121.1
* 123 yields 114.5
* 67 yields 84.57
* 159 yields 125.3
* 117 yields 112.4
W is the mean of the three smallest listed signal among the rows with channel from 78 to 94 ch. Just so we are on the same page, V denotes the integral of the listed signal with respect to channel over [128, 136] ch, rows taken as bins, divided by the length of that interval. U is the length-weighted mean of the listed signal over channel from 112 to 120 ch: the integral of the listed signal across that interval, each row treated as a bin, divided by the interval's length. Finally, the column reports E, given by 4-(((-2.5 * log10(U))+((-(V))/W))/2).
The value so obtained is 7.11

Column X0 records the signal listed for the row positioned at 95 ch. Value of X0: 104.8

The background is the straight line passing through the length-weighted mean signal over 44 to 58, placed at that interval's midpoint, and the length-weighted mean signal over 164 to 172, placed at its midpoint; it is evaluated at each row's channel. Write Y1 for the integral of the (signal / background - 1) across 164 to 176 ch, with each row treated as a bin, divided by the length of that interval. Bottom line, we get -0.02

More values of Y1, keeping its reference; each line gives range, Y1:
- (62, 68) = -0.10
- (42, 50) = 0.14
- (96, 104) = 0.05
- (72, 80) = 0.07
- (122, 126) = 0.09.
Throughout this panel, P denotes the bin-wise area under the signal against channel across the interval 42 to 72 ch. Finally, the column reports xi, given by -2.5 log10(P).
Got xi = -8.51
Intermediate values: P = 2524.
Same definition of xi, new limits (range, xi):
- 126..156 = -8.92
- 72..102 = -8.75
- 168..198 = -8.78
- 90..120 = -8.78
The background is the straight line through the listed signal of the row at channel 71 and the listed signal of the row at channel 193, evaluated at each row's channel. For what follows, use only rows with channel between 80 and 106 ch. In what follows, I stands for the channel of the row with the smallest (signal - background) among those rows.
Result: 99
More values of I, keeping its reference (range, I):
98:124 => 99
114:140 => 115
